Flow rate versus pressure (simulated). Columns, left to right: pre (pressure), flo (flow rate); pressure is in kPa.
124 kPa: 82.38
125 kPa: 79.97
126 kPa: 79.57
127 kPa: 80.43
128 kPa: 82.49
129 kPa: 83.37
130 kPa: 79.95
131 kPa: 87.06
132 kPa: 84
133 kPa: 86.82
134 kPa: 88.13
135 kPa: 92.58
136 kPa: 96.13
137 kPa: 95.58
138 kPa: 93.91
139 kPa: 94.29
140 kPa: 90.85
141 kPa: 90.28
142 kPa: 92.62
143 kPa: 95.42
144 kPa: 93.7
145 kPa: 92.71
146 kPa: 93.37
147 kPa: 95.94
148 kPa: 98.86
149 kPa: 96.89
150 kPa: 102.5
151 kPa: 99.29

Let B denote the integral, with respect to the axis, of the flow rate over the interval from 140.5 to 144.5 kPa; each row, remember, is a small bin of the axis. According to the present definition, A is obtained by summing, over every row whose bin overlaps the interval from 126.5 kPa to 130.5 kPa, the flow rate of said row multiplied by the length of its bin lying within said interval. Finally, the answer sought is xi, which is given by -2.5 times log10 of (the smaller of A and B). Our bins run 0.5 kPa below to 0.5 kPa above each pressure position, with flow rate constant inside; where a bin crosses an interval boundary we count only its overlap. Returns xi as -6.28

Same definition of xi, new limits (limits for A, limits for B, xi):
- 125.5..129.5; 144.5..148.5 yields -6.28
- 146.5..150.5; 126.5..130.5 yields -6.28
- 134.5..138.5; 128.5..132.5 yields -6.31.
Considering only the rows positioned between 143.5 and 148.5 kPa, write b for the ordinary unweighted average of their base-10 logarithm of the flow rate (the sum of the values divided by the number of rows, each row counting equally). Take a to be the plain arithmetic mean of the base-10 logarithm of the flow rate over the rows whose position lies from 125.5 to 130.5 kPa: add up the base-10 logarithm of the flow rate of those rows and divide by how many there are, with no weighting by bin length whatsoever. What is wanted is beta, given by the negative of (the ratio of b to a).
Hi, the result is -1.04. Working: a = 1.91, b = 1.98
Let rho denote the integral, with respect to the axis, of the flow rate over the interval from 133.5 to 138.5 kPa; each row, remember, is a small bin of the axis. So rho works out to 466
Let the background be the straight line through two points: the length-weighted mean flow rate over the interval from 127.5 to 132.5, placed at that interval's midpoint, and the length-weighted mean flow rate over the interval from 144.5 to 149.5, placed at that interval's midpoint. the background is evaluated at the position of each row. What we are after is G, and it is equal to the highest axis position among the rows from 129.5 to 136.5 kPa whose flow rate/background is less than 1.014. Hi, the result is 132 kPa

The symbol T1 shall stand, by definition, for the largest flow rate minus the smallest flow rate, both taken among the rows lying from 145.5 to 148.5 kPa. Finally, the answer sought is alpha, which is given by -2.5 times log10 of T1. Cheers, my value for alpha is -1.85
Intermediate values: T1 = 5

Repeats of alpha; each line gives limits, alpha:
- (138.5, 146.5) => -1.78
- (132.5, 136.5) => -2.42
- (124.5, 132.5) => -2.19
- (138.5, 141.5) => -1.51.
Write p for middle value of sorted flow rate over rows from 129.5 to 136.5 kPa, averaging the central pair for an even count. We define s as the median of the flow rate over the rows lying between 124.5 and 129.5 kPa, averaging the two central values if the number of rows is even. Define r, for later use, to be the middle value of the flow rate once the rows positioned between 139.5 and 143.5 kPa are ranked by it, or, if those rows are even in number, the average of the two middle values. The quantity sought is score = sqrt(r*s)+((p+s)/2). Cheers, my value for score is 170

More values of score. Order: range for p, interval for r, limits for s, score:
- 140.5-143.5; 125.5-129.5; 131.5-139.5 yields 180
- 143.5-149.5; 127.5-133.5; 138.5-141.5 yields 180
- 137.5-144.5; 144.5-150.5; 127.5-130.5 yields 177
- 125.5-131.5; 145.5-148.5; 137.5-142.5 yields 181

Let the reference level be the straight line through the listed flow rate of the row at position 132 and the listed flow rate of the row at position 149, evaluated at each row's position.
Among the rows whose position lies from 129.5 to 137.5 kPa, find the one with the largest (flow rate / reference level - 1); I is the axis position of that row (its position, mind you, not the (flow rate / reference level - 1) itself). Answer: 136 kPa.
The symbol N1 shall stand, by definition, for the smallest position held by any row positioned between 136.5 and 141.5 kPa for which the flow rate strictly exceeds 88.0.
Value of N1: 137 kPa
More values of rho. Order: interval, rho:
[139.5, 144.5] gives 463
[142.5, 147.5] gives 471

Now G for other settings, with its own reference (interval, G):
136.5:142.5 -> 142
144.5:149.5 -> 149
